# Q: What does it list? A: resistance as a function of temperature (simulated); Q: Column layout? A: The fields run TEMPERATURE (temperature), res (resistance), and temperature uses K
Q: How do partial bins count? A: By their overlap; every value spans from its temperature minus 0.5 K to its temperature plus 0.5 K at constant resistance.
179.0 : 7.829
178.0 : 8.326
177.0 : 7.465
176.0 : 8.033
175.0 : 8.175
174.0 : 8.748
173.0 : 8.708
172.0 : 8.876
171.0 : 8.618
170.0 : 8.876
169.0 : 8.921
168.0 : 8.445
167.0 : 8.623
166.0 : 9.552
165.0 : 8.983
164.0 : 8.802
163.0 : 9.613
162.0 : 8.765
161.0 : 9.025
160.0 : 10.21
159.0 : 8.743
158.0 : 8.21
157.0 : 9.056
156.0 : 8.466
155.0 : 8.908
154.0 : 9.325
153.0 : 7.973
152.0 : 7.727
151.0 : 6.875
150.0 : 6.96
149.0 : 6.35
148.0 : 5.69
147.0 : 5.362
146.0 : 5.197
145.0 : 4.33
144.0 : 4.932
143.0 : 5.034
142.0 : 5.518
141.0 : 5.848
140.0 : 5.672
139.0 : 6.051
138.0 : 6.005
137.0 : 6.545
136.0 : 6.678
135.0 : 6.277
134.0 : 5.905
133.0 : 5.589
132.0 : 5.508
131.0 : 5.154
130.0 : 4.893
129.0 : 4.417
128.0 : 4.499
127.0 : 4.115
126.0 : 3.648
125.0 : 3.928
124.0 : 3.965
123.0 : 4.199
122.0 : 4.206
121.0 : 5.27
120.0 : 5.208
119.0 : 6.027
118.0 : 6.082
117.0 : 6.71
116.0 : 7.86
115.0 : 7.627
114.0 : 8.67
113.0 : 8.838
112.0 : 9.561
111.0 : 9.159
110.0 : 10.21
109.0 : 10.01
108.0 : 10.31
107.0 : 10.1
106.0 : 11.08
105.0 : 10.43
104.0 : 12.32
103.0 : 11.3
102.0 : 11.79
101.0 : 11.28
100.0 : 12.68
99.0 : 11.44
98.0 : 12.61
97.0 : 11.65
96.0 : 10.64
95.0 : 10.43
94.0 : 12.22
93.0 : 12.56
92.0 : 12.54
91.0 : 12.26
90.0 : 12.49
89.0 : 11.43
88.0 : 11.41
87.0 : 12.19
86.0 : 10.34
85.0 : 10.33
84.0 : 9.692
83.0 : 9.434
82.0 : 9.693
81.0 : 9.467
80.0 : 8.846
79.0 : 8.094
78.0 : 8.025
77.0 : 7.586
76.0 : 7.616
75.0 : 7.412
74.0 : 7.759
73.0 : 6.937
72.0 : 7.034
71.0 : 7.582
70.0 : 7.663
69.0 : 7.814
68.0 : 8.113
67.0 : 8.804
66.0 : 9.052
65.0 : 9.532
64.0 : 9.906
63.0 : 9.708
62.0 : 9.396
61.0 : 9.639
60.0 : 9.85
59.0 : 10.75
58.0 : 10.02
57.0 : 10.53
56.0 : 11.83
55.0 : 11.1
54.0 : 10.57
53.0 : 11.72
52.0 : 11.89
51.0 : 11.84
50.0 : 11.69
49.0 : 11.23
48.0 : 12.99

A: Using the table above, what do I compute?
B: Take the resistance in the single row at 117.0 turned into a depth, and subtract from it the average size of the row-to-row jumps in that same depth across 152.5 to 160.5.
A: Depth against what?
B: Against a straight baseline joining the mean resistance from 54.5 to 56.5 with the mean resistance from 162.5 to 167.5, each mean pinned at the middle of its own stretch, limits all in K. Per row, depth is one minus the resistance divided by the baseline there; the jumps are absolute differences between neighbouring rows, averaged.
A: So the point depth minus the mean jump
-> 0.25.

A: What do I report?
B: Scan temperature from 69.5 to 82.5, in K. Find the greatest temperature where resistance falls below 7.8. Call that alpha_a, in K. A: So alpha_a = 77.0 K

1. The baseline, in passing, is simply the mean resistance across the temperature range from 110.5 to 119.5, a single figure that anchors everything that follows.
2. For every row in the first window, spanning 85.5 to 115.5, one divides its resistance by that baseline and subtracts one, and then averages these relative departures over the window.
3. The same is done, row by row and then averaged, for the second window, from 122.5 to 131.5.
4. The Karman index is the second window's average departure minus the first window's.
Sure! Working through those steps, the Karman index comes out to -0.85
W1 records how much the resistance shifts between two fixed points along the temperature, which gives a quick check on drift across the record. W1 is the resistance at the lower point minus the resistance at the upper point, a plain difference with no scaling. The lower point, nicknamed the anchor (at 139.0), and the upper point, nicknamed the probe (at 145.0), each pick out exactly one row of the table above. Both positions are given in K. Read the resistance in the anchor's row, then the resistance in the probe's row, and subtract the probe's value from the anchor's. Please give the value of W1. 2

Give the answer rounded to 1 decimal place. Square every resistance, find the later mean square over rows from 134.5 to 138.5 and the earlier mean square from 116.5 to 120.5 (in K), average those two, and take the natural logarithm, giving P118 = 3.7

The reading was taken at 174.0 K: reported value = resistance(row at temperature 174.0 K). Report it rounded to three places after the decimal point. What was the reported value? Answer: 8.748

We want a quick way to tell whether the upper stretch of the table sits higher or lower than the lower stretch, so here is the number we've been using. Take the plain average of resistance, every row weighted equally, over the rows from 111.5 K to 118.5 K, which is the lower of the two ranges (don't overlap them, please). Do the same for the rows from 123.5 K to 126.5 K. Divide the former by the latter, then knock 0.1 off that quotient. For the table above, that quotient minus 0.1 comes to 2.0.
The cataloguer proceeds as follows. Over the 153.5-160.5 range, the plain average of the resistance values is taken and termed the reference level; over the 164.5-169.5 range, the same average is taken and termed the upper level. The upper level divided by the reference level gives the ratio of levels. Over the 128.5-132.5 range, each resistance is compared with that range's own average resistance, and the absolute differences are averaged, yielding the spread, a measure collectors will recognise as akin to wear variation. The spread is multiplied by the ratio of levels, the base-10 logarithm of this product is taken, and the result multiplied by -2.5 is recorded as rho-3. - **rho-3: 1.2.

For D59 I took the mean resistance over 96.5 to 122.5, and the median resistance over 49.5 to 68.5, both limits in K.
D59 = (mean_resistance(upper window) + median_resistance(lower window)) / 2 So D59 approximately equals 9.7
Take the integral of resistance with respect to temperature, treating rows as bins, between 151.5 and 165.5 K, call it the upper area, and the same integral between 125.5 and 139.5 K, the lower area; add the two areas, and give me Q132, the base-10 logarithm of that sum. 2.30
